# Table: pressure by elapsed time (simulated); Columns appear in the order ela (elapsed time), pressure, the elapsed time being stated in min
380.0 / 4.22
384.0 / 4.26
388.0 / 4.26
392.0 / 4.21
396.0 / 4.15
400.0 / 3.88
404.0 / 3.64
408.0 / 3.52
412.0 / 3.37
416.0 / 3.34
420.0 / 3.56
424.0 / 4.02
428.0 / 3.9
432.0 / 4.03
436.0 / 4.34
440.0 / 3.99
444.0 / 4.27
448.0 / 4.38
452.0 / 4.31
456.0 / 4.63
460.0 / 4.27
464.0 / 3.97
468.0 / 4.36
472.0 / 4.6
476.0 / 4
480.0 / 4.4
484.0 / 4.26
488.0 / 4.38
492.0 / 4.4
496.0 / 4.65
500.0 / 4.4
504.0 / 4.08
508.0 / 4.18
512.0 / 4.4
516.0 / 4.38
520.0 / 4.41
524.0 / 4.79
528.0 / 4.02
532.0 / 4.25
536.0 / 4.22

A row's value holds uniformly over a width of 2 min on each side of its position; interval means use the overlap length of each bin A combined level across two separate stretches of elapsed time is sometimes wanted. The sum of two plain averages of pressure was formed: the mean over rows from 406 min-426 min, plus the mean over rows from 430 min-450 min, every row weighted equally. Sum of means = 7.8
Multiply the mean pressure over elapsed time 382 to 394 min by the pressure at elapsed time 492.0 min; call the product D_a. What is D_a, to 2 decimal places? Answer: 18.67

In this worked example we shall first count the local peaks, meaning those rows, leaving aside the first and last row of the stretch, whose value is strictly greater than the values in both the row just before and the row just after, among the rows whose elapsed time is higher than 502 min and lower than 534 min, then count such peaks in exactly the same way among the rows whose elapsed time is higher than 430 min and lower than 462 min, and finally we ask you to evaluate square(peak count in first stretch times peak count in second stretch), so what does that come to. 36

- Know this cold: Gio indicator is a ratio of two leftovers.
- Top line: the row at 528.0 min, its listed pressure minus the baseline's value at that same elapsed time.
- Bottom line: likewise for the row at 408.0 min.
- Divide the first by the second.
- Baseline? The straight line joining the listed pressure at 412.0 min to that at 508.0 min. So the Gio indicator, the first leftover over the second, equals -1.8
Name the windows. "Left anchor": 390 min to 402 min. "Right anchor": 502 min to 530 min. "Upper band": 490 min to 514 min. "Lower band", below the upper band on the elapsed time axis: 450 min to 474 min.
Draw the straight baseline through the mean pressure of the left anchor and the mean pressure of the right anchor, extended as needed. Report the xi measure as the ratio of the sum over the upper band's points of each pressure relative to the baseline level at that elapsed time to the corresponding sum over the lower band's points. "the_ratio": 0.98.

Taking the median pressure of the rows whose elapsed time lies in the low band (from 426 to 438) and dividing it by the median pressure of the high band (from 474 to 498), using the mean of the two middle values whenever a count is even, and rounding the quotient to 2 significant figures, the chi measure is 0.92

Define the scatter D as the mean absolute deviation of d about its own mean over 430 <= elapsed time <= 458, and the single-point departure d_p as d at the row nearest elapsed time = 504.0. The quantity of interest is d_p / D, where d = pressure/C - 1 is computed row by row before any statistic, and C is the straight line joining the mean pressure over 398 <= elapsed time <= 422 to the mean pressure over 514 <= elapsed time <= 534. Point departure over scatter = -1.0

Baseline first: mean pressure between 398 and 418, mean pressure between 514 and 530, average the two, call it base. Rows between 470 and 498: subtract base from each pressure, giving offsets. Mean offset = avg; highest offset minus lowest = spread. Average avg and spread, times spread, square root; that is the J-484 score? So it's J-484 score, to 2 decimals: 0.59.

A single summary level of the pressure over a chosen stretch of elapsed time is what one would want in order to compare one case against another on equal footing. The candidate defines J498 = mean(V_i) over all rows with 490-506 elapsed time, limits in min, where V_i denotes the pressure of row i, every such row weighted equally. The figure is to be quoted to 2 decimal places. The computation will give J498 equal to 4.38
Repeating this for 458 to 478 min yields 4.24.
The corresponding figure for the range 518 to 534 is 4.37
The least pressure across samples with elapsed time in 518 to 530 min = 4.02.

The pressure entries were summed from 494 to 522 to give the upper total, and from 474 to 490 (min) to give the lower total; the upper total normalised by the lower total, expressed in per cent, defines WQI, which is 179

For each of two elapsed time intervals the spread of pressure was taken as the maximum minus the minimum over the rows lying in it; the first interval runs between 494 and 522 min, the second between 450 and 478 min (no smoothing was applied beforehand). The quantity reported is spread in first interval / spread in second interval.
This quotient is 0.9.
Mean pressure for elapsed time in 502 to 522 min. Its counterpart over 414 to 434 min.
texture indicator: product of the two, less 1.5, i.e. 14.7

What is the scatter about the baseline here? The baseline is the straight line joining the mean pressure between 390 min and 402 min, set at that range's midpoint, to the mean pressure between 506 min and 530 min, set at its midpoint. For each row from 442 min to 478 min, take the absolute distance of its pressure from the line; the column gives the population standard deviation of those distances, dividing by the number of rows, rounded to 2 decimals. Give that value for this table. 0.12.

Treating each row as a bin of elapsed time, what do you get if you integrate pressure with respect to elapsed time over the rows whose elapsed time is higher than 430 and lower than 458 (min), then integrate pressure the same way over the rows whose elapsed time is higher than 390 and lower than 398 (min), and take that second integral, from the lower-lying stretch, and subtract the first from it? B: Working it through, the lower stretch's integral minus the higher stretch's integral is -86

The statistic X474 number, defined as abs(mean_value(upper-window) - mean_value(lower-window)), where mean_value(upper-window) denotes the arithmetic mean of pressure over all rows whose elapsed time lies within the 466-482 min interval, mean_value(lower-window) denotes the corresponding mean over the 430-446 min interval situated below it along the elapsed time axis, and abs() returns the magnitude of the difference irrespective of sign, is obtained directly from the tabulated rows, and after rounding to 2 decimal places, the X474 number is 0.18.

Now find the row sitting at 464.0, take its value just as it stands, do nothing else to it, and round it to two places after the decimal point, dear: 3.97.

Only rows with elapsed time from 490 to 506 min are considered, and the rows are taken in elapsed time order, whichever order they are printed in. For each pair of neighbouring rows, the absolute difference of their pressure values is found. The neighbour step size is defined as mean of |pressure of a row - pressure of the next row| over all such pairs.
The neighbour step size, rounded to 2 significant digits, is 0.27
